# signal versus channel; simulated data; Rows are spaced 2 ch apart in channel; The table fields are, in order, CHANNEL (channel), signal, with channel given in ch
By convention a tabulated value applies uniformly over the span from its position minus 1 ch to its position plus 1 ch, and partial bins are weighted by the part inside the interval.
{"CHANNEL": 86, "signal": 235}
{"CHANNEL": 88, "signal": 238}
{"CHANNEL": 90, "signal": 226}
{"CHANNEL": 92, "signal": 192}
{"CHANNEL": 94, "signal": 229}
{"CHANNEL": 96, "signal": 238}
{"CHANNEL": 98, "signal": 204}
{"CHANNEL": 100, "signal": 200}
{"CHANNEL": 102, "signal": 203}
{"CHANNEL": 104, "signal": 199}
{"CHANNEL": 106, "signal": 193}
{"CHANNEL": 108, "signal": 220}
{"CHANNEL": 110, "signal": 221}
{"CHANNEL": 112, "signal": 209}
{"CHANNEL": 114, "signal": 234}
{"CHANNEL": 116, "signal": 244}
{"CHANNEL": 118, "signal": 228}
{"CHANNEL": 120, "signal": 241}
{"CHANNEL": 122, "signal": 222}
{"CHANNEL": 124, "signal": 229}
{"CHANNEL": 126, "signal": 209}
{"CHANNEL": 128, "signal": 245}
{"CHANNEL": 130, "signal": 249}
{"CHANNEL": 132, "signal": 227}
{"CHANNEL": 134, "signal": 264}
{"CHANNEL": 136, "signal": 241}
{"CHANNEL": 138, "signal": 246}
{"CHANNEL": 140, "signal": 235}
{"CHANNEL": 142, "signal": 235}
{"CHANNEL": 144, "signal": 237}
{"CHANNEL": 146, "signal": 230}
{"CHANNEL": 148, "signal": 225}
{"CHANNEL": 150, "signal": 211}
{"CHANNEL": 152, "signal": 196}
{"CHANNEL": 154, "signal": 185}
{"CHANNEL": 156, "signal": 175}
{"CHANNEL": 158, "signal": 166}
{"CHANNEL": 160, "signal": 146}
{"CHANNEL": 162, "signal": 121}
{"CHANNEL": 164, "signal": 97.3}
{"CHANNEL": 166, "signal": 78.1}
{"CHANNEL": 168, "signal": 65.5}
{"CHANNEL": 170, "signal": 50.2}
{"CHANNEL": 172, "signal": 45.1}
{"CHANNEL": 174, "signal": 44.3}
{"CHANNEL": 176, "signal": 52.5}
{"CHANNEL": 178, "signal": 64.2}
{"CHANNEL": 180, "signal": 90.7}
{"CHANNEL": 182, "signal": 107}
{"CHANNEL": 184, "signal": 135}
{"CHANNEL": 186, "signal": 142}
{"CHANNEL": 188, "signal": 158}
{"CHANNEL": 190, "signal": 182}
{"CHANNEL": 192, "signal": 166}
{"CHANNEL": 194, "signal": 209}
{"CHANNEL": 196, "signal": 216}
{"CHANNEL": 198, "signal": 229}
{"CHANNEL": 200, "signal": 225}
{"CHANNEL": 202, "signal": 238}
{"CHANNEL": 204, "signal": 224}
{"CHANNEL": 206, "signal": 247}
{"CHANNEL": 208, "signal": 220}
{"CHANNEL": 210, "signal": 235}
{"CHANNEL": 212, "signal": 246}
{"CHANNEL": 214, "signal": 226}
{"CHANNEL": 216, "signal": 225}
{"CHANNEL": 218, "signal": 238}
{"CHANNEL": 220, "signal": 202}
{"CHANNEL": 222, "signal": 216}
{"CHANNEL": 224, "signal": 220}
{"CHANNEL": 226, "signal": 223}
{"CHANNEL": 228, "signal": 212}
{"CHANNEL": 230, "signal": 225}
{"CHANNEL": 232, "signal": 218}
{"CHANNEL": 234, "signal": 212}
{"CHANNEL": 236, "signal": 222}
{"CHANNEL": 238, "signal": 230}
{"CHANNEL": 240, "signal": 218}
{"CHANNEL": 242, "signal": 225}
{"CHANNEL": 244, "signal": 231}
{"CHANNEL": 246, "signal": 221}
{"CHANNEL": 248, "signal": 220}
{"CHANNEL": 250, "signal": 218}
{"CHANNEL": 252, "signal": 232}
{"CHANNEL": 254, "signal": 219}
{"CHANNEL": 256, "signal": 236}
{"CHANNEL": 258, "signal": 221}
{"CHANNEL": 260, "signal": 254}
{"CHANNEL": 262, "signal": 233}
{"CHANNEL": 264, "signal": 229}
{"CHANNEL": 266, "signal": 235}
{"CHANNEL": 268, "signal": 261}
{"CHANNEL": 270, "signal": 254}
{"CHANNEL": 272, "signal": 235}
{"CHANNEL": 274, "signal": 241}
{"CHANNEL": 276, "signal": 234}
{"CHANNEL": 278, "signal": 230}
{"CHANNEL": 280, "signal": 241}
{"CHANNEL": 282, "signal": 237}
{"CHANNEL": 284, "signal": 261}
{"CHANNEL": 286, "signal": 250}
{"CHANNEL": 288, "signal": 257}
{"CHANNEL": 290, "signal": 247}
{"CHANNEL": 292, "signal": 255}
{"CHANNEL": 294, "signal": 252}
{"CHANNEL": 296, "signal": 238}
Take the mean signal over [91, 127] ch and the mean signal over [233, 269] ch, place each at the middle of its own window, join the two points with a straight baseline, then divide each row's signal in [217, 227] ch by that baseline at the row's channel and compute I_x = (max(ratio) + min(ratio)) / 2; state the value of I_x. 0.97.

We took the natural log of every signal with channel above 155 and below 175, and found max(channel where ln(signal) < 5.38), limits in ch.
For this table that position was 174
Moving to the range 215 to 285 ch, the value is 234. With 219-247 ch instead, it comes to 234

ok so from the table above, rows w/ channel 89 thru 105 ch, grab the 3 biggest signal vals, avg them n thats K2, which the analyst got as 231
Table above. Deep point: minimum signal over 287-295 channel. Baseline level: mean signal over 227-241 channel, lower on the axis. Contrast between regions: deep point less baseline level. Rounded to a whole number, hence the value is 27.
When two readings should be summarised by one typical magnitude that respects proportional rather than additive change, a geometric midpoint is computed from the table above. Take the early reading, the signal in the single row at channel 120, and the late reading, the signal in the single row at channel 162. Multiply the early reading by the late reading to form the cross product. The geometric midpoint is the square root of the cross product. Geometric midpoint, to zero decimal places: 171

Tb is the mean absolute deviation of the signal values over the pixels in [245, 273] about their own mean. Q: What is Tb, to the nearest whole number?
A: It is 11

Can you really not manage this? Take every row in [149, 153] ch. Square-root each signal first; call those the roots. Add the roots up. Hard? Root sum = 28.5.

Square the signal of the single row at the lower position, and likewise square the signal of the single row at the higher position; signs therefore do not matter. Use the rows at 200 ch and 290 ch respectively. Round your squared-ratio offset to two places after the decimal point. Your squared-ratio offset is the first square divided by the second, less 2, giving -1.17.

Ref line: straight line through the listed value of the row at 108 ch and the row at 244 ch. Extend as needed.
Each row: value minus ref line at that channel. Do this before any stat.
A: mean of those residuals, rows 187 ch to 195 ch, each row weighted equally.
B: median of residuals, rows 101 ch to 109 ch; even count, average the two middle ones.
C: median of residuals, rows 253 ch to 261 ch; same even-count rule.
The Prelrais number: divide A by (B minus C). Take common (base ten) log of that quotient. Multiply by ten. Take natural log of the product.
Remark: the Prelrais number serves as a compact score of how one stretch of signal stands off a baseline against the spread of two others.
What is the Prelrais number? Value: 1.6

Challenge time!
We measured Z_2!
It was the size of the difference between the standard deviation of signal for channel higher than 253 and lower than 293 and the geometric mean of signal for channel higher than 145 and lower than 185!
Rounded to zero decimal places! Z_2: 95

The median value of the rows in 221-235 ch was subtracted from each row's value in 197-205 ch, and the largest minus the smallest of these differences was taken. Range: 14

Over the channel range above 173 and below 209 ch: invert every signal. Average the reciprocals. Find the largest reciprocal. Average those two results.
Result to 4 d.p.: 0.0153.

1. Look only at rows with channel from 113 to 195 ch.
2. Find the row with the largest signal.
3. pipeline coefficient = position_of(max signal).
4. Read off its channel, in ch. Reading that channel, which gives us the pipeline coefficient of 134 ch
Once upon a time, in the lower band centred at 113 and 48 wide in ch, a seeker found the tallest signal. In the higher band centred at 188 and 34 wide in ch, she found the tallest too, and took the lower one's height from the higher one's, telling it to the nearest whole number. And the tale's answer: -26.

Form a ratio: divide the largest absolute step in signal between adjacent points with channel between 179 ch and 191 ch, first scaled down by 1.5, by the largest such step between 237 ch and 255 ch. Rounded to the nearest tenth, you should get 1.3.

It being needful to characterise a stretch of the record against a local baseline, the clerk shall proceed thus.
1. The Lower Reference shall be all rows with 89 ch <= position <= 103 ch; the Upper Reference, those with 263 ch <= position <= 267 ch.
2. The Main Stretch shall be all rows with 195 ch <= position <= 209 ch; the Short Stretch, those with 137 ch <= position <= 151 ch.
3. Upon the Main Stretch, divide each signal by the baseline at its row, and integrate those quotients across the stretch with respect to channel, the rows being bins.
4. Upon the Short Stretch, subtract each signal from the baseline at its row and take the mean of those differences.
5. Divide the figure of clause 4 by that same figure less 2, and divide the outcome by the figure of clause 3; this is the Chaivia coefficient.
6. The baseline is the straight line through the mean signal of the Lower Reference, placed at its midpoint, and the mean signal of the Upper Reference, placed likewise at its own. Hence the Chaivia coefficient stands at 0.061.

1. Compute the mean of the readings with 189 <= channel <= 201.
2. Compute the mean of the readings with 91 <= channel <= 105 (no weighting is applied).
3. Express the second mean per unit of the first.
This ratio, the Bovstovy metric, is 1.02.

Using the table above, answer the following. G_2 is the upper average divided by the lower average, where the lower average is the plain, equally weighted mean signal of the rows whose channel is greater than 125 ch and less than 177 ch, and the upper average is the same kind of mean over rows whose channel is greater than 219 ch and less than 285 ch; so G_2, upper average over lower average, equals 1.3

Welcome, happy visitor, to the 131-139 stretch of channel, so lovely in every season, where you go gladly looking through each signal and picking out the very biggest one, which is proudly 264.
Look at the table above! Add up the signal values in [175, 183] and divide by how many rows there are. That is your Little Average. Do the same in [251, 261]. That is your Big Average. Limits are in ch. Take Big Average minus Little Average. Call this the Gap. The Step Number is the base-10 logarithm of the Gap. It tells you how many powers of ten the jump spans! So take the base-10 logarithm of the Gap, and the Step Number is 2.19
